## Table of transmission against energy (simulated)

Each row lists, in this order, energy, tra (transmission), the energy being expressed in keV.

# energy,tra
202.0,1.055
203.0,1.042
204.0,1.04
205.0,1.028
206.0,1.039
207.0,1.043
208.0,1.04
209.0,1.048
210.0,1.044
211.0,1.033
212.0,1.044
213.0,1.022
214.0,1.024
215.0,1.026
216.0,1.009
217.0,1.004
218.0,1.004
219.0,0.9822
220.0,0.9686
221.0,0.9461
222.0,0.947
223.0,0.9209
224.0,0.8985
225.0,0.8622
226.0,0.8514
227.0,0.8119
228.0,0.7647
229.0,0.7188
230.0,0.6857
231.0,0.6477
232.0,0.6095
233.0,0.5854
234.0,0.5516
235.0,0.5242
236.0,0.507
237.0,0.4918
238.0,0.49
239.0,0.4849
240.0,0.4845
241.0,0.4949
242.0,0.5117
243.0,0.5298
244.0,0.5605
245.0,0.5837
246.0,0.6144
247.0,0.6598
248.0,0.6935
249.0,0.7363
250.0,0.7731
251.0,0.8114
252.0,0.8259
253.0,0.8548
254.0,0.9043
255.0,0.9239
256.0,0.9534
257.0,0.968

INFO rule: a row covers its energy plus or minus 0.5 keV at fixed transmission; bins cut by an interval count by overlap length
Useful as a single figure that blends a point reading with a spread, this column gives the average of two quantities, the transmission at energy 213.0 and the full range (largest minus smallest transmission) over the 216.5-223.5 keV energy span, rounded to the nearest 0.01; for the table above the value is 0.55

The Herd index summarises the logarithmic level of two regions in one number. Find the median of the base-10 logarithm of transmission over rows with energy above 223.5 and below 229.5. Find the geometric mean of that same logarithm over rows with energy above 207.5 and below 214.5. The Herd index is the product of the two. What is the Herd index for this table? -0.0012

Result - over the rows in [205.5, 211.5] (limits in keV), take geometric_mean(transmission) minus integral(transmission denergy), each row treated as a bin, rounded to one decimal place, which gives -5.2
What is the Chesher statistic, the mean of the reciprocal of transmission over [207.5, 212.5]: 0.96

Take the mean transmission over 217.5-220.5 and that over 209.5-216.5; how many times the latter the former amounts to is 1.0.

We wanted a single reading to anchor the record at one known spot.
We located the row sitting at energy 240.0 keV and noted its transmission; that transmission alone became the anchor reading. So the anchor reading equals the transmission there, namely 0.4845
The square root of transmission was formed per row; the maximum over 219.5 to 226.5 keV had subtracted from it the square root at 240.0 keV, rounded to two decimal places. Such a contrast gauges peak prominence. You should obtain 0.29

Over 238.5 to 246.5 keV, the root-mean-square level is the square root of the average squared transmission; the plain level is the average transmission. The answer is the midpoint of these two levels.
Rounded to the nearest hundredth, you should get 0.53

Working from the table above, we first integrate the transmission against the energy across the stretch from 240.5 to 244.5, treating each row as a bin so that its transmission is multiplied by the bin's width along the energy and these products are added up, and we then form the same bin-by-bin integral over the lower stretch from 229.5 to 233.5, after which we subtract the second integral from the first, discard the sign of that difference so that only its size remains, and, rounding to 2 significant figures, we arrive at 0.43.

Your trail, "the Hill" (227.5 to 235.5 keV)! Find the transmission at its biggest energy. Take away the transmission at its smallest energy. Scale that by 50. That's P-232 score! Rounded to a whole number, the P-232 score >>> -12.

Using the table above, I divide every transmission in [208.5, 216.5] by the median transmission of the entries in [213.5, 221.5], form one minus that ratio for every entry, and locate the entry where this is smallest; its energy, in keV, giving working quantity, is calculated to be 209.0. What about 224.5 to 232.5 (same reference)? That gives 225.0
